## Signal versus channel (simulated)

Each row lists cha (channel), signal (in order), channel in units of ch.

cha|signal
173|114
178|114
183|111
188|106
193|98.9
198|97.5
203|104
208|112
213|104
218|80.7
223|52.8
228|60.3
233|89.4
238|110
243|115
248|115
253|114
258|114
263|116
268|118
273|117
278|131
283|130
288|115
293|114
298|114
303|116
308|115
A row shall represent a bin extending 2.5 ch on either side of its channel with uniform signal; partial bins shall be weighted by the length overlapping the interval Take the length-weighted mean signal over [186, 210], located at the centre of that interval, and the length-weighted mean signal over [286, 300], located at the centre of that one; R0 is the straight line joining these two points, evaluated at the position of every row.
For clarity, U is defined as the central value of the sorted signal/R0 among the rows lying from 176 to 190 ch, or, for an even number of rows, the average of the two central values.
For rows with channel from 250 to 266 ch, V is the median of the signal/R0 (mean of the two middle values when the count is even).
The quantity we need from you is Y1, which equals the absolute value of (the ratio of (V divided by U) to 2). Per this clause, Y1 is 0.48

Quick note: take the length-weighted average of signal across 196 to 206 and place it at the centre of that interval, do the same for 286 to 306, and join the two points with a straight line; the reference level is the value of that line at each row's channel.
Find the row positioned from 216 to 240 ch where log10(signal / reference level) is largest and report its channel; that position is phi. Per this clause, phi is 238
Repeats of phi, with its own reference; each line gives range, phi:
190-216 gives 208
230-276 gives 243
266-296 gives 278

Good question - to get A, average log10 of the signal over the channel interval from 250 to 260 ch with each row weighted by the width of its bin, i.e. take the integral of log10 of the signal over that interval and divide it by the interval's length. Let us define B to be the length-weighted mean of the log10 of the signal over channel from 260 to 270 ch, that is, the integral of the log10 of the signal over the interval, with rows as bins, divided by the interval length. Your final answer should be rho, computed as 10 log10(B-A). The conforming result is -19.9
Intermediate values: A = 2.06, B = 2.067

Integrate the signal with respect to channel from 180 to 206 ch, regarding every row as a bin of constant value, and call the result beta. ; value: 2700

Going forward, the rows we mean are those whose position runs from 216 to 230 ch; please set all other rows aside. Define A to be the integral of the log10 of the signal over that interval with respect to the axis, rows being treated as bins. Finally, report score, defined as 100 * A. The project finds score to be 2521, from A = 25.2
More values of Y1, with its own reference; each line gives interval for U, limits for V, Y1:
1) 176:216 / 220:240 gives 0.34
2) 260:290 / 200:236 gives 0.40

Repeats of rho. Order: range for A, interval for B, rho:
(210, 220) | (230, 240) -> -18.5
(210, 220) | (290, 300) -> -10.6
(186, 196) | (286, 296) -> -13.0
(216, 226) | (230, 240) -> -7.6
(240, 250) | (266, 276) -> -19.0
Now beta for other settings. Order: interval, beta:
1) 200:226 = 2346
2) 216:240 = 1871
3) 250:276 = 3018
